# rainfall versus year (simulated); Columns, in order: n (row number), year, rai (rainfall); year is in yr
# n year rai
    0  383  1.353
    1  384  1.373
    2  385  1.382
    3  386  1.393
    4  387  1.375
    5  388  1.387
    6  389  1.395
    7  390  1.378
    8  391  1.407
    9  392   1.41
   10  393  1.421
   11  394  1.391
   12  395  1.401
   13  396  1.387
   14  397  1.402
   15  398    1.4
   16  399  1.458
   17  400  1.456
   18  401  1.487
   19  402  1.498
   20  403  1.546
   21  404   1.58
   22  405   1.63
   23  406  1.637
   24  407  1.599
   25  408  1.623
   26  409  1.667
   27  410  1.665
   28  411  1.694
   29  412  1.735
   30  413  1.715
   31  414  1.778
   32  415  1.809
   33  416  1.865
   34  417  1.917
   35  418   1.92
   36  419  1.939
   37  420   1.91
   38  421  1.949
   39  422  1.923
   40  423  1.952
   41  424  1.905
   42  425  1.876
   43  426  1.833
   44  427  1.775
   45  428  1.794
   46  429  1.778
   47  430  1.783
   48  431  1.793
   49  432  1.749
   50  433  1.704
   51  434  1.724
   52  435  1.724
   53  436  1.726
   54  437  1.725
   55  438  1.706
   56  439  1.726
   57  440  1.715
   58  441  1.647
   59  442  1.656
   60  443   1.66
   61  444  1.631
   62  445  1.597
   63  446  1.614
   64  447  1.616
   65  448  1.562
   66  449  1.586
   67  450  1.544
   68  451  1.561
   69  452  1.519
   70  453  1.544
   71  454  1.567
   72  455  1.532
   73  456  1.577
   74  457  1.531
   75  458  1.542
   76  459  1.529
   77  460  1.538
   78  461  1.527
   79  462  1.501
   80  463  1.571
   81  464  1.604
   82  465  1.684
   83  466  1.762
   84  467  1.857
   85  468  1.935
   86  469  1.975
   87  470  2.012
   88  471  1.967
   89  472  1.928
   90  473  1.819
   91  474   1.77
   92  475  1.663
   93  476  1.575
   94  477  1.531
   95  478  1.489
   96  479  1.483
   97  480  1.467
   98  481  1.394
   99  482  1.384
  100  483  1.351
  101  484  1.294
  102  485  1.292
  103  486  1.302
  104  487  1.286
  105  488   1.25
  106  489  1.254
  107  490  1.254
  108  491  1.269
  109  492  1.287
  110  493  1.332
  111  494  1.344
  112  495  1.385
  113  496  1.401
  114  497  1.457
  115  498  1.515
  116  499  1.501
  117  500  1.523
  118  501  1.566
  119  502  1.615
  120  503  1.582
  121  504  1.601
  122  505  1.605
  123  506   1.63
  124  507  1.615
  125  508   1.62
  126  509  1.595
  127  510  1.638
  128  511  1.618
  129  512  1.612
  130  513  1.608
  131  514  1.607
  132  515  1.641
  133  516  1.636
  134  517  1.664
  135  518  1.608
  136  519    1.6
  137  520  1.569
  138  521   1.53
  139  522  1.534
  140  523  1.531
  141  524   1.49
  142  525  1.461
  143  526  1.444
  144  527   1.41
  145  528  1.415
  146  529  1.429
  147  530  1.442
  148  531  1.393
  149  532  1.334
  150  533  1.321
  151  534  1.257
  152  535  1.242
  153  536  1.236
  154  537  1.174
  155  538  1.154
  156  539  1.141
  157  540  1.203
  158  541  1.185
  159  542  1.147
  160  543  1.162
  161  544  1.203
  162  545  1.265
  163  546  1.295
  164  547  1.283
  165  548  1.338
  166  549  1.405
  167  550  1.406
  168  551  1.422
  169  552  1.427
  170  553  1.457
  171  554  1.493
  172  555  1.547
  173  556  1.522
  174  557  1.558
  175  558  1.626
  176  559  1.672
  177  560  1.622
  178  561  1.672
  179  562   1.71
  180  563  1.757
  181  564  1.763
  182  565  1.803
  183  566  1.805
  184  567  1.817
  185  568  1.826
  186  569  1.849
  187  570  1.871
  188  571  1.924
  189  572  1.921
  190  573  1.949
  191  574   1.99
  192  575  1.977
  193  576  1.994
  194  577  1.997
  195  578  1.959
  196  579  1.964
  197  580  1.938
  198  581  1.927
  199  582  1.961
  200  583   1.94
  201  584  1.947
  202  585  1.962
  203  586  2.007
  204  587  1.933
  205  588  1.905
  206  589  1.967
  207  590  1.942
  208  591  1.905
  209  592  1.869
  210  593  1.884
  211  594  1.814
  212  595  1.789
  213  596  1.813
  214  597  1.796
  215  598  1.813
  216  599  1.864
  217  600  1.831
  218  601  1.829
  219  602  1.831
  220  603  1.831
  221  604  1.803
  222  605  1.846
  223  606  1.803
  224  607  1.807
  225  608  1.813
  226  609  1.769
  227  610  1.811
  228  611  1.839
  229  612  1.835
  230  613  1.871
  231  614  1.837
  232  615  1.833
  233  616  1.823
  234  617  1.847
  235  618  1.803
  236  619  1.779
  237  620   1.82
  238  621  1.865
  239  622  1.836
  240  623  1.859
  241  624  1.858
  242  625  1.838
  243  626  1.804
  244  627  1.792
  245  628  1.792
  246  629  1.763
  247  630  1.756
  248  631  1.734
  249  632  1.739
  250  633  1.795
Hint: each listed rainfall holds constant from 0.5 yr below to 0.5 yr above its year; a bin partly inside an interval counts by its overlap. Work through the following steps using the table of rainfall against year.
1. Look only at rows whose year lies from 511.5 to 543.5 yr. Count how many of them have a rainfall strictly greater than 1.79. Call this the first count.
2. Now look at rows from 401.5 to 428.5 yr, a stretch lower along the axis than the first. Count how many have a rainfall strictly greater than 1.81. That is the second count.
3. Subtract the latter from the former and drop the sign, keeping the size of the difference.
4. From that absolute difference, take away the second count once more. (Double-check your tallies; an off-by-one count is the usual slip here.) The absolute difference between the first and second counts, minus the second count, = 0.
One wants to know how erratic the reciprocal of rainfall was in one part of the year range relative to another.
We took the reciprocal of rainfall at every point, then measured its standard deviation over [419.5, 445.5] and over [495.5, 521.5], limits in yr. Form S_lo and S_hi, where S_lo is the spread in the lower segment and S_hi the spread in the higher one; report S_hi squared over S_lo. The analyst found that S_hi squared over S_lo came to 0.021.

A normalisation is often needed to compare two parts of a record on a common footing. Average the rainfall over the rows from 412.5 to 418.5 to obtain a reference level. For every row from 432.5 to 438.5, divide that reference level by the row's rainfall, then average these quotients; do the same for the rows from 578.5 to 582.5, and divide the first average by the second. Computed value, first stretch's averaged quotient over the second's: 1.13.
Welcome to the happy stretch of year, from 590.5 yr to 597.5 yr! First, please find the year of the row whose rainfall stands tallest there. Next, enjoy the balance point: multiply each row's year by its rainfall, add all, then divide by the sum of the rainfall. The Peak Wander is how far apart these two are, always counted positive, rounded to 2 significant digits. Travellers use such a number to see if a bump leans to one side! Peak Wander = 3.0 yr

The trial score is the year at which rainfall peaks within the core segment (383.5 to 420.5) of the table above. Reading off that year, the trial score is 419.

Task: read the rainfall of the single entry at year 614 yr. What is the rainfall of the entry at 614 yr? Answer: 1.837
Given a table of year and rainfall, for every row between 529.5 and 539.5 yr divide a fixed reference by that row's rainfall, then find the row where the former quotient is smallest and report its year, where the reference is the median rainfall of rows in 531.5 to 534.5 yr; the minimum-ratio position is 530 yr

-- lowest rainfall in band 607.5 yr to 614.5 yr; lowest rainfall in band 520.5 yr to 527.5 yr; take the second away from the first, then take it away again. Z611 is -1.05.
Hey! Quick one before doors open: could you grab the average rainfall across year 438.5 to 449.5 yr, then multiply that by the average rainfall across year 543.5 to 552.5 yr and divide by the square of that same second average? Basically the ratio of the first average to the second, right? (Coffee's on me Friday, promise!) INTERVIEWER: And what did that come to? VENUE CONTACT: 1.22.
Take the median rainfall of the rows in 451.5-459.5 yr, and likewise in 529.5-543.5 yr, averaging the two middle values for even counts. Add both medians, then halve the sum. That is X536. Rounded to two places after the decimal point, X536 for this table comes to 1.38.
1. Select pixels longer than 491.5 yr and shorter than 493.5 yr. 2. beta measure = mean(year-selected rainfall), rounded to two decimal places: 1.31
